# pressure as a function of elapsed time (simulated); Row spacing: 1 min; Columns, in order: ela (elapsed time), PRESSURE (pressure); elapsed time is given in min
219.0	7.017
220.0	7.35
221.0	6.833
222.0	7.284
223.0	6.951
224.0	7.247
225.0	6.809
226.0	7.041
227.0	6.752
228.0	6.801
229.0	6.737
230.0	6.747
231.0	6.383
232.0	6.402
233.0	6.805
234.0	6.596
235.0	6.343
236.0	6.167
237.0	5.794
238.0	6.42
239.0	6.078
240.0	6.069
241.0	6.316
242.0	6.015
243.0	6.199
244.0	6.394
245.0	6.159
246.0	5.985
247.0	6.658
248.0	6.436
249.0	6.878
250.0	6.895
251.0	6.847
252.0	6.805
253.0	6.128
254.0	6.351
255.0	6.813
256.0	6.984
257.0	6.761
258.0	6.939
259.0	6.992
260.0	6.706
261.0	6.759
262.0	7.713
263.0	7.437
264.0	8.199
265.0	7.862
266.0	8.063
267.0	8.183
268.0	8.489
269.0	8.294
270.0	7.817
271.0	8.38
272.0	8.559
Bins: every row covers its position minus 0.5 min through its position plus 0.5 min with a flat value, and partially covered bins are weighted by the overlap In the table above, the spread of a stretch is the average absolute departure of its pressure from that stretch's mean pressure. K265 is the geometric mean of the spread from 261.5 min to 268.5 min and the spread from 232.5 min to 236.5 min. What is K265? 0.248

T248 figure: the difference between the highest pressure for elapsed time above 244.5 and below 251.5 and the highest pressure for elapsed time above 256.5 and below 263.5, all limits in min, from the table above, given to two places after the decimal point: -0.82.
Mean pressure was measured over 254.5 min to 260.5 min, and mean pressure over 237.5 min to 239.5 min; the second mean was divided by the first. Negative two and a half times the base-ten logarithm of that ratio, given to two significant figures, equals 0.10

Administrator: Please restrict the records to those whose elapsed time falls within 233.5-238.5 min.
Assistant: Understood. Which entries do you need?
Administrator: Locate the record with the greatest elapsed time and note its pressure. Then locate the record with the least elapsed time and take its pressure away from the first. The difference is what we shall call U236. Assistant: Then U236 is -0.18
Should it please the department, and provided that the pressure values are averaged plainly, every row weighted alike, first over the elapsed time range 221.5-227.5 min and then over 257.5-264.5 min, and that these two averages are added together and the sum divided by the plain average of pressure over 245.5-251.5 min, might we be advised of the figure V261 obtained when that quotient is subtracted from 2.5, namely 0.34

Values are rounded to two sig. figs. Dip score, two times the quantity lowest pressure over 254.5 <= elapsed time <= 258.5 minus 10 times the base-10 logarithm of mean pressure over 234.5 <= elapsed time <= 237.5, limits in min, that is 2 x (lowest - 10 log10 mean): -2.2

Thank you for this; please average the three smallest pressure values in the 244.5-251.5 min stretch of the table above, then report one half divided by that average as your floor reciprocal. 0.081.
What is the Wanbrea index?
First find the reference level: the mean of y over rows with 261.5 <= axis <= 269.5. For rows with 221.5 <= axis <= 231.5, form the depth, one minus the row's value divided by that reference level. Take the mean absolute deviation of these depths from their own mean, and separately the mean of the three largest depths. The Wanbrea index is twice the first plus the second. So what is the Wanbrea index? 0.23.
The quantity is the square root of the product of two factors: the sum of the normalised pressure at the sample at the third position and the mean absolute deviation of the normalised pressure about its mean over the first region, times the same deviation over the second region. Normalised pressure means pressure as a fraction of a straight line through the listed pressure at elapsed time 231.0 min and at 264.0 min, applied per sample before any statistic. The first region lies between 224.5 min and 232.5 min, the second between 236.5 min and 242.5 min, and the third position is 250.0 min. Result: 0.155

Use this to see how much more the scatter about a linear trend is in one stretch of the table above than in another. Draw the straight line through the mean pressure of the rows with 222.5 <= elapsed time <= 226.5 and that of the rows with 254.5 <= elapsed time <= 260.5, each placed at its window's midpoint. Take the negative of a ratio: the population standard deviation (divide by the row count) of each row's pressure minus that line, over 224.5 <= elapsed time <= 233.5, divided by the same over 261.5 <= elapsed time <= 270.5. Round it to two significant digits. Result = -0.60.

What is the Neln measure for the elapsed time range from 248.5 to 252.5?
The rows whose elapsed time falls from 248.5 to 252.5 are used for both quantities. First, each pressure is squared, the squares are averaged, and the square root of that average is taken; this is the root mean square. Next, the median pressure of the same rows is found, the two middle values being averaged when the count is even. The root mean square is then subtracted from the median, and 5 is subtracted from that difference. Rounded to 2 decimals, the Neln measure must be -4.99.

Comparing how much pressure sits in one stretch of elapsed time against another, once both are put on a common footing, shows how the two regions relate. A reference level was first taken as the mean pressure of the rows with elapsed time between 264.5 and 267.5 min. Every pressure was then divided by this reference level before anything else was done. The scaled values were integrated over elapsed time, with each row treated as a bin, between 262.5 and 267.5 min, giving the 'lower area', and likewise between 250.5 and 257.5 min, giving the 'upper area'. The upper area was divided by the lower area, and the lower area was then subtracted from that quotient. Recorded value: -3.77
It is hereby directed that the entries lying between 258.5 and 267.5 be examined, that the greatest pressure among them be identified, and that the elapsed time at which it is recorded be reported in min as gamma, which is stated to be 264.0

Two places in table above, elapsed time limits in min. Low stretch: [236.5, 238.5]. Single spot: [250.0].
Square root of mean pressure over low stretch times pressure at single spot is 6.5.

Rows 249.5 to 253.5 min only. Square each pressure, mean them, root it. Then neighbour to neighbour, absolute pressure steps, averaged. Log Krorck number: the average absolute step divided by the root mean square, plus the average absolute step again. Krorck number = 0.29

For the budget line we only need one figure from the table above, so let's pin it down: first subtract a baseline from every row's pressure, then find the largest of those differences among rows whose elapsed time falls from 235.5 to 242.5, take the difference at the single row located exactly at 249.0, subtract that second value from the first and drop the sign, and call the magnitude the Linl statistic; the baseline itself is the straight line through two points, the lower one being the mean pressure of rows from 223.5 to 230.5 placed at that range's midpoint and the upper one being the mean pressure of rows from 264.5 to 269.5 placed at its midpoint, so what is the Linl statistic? 0.10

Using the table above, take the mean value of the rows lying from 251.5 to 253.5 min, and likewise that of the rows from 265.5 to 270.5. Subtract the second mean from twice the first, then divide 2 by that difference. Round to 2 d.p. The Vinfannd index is 0.42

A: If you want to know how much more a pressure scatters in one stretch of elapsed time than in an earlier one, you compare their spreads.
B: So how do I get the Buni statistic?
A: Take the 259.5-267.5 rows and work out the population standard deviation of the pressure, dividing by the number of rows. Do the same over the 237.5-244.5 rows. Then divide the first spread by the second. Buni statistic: 3.7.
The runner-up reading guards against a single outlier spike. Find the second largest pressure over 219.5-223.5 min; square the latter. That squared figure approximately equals 53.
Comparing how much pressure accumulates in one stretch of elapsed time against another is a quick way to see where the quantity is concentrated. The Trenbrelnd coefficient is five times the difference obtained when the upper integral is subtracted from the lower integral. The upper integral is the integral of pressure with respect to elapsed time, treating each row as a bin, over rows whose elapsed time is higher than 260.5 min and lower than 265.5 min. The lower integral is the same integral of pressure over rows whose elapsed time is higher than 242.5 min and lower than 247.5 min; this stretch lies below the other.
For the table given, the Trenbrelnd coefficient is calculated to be -33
